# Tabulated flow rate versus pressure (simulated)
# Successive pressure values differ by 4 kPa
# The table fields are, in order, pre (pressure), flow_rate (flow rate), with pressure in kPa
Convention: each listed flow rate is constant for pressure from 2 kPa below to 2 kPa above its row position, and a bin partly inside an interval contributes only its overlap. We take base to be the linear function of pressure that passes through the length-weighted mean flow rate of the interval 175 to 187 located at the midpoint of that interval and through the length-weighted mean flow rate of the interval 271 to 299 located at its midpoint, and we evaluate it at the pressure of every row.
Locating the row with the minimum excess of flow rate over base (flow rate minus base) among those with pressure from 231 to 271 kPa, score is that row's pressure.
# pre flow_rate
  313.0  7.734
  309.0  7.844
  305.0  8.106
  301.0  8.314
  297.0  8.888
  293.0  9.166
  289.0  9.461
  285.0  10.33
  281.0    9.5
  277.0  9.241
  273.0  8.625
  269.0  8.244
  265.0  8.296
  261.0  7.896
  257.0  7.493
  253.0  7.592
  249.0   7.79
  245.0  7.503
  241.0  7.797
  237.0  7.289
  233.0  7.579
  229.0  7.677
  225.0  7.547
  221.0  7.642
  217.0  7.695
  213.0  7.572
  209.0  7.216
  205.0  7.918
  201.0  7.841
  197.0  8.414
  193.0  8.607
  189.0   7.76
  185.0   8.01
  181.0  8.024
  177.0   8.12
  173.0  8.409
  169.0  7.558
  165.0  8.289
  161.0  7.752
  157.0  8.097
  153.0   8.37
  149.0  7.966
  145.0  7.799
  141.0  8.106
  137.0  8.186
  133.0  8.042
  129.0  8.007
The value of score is 257.0 kPa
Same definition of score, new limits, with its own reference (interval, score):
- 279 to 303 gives 301.0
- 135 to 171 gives 169.0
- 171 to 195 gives 189.0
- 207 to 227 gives 209.0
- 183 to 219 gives 209.0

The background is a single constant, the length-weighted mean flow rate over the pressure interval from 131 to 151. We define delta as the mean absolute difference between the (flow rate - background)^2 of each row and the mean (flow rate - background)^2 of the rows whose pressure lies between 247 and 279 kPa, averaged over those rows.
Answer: 0.31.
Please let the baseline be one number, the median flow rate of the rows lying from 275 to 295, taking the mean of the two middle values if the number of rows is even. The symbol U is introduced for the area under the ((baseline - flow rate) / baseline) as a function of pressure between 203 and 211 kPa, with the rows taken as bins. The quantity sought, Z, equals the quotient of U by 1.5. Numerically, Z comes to 1.07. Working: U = 1.6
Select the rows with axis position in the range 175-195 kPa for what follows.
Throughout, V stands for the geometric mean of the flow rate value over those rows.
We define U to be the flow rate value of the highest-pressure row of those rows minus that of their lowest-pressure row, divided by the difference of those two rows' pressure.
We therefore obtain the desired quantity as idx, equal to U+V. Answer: 8.1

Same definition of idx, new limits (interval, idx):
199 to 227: 7.6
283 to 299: 9.3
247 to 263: 7.7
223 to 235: 7.6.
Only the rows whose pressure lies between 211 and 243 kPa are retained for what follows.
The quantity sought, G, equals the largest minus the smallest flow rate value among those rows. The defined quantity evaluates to 0.51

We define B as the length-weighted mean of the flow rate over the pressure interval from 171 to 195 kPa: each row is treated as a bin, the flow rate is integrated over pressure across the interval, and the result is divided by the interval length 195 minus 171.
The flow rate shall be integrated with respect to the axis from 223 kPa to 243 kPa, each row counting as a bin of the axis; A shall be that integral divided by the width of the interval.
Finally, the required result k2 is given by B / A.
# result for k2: 1.08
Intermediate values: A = 7.6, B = 8.2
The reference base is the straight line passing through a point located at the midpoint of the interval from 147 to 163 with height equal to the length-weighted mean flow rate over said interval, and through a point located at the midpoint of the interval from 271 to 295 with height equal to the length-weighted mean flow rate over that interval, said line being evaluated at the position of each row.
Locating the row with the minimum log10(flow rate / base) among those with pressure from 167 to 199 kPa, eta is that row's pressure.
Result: 169.0 kPa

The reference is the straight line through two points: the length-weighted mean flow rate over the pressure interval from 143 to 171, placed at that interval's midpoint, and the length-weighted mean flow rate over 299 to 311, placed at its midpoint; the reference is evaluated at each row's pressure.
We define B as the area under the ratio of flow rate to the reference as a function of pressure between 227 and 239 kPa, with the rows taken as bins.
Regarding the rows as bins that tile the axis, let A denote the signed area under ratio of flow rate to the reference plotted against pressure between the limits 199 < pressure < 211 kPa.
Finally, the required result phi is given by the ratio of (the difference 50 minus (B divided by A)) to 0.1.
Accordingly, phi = 490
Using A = 11.5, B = 11.2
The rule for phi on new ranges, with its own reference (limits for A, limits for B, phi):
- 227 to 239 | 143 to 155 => 489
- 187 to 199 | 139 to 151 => 490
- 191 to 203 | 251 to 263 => 491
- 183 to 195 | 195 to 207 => 490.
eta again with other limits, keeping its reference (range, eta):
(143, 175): 169.0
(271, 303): 301.0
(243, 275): 257.0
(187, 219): 209.0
